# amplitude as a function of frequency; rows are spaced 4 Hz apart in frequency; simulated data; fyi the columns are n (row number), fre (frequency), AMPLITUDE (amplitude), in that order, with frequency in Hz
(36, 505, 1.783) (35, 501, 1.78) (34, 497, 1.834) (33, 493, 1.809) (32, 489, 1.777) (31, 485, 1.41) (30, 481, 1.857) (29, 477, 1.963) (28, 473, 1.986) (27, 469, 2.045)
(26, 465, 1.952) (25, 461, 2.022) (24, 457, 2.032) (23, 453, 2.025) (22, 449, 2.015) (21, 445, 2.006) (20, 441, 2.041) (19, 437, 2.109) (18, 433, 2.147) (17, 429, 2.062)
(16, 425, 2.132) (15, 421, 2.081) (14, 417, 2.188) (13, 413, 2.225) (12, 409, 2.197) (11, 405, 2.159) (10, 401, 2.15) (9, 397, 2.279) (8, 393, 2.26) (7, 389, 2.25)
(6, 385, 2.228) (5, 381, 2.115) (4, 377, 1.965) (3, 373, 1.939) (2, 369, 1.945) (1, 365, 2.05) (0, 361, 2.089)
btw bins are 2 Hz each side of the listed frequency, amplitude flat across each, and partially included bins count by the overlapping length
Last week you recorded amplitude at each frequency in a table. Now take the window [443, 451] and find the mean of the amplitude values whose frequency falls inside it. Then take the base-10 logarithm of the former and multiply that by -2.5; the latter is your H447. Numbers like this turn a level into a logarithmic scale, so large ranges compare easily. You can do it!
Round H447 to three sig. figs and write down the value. -0.758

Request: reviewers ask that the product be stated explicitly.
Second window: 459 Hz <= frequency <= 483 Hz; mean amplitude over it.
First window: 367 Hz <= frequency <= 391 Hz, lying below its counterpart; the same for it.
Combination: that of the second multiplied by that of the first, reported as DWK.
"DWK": 4.09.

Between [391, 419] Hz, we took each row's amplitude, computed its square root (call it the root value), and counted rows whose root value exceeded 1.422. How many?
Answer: 7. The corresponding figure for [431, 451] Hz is 3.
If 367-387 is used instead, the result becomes 2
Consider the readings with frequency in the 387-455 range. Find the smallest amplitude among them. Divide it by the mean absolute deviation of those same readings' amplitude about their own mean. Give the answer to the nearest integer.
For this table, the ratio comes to 27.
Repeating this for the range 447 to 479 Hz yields 68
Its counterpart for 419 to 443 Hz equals 60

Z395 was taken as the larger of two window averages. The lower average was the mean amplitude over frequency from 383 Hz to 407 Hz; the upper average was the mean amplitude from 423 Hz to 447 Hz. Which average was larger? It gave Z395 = 2.22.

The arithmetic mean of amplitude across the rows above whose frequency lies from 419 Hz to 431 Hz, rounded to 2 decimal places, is 2.09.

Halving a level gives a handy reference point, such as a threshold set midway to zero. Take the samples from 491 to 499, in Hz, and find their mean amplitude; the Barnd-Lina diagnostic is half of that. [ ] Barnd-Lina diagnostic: 0.91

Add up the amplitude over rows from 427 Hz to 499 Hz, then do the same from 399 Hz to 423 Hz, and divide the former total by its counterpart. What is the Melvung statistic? 2.7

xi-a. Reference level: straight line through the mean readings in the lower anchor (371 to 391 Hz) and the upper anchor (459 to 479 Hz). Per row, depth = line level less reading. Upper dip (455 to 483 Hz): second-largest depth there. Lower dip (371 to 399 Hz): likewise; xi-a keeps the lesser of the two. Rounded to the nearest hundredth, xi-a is 0.05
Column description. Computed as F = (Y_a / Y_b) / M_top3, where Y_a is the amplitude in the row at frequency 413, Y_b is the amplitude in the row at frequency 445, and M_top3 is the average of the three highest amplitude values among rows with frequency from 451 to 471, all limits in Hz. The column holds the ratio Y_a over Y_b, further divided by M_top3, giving 0.55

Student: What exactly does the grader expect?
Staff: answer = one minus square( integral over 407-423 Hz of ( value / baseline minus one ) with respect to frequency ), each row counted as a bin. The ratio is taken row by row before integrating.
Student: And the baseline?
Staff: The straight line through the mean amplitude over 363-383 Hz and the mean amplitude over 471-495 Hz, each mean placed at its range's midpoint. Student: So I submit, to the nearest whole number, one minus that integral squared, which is -3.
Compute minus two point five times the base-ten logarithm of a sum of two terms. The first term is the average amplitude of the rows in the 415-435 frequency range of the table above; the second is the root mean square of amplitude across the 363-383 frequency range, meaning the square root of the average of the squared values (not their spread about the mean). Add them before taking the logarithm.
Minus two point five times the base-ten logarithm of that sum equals -1.54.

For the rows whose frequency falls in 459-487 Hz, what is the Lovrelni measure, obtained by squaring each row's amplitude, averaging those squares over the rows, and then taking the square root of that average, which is 1.90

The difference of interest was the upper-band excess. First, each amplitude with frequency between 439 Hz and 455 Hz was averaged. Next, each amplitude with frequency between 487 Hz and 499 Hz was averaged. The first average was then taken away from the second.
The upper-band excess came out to -0.22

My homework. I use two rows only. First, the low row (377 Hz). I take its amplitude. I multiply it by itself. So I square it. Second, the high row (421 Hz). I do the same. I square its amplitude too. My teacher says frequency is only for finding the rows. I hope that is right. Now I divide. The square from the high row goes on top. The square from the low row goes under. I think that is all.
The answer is 1.12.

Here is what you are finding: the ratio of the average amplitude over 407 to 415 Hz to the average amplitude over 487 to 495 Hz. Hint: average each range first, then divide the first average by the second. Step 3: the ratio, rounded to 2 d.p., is 1.23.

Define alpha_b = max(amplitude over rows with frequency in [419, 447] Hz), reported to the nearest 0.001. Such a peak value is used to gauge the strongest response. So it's 2.147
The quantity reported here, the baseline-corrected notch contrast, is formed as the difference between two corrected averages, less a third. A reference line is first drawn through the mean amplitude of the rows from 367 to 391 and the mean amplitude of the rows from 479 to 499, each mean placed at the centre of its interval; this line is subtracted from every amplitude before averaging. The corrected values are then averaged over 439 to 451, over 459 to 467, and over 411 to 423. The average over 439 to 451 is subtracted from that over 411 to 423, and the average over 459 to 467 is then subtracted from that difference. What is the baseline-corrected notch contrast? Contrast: -0.112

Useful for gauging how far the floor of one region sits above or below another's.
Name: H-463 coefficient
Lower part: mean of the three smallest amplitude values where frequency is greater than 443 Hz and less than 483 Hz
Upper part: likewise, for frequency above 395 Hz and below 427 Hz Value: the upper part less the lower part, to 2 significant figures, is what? 0.20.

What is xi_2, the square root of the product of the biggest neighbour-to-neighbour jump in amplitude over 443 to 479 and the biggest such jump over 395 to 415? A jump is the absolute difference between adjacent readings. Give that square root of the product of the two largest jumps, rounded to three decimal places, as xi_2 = 0.110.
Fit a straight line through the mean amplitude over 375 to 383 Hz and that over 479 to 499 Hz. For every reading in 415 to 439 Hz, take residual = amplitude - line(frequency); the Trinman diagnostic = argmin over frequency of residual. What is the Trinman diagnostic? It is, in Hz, 421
